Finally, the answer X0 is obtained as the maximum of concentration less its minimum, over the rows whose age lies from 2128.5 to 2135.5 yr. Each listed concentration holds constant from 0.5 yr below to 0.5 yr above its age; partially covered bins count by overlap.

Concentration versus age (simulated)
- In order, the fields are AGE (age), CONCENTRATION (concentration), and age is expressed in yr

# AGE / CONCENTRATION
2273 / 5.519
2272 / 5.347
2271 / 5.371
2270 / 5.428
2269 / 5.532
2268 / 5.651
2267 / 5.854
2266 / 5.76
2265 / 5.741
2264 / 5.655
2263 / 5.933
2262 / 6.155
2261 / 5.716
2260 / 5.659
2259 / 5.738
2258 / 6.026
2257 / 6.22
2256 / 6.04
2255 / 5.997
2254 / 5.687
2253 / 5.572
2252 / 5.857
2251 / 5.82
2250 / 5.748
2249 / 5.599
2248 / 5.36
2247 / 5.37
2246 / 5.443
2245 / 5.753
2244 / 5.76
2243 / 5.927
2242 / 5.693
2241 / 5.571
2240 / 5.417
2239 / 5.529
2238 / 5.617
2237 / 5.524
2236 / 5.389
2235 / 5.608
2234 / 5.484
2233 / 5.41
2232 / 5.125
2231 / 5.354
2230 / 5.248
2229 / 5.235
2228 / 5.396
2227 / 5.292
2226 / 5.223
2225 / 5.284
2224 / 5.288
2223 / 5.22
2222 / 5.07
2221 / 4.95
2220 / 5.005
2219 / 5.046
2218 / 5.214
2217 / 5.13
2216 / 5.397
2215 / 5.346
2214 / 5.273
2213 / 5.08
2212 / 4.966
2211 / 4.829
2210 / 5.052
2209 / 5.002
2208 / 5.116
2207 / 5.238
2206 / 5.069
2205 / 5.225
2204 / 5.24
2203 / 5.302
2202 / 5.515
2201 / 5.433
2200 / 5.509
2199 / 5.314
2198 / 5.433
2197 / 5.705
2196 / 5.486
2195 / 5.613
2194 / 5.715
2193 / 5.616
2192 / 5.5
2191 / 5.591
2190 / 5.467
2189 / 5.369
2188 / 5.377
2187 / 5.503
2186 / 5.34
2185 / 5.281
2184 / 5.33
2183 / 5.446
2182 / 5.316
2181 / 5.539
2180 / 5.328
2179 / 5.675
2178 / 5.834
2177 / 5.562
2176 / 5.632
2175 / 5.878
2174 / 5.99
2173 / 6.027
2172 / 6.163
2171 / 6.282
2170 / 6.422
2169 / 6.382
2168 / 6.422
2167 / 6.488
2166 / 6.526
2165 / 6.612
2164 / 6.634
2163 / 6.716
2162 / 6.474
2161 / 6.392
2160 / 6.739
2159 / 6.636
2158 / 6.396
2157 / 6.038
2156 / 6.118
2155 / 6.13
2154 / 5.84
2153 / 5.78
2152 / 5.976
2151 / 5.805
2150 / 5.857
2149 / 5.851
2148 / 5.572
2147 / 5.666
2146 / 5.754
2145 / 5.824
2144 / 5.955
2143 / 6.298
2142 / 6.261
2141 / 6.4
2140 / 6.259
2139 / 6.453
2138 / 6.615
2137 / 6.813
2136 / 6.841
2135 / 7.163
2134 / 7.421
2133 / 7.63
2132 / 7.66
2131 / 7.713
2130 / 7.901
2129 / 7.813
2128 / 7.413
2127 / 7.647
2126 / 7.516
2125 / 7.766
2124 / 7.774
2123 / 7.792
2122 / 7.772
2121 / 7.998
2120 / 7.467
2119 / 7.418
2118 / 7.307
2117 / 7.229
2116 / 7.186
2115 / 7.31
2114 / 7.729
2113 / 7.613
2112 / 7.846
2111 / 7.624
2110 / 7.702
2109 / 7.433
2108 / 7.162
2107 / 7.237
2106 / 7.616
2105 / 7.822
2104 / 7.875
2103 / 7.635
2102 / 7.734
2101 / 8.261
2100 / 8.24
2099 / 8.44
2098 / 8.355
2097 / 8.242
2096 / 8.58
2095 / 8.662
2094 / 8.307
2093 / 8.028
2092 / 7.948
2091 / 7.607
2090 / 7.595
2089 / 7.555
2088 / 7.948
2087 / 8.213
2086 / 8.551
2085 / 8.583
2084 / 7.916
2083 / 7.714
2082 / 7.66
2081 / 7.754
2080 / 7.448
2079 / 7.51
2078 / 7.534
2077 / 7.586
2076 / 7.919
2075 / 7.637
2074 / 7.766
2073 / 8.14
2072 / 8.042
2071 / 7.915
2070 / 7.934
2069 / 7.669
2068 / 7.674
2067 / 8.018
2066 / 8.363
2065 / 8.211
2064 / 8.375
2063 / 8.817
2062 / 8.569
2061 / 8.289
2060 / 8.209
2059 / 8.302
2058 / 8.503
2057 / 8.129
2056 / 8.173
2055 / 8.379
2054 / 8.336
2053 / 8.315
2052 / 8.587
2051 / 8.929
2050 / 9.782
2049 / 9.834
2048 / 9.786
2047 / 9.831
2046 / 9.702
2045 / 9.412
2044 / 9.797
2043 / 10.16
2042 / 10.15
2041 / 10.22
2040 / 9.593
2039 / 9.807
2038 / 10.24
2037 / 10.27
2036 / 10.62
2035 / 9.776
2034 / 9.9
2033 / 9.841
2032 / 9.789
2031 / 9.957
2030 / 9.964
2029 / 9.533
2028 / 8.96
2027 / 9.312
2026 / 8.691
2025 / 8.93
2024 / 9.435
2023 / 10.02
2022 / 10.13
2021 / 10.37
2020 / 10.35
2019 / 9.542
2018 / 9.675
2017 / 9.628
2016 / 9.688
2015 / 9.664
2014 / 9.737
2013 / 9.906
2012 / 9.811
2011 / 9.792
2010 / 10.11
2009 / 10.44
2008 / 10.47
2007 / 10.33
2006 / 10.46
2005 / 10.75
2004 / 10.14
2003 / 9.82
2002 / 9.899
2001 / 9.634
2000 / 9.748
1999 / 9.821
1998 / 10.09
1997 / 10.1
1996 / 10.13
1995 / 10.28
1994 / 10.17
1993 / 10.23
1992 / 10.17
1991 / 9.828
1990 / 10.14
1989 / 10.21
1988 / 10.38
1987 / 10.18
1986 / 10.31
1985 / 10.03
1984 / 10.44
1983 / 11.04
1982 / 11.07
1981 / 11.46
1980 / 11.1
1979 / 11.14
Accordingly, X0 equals 0.7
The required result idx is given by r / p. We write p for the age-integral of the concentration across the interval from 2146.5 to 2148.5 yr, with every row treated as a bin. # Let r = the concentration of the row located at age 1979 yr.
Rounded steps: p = 11.2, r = 11.14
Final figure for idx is 0.99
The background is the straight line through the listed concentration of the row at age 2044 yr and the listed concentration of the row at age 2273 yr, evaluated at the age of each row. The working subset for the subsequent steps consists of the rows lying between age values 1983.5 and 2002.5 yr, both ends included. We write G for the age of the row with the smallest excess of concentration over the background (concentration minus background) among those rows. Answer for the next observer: 2001 yr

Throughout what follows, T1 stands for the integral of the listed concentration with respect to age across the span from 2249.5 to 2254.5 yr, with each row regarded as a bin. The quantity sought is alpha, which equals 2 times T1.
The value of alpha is 57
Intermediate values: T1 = 29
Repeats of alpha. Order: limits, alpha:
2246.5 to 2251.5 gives 56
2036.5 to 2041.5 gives 100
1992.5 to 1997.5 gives 102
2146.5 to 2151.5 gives 58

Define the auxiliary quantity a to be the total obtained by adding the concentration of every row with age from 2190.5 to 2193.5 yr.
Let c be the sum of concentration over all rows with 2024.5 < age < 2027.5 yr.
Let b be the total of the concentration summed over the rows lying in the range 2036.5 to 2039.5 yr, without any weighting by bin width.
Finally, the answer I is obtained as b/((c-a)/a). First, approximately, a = 17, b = 30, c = 27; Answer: 50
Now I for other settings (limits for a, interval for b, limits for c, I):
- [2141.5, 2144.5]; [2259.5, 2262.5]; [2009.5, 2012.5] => 29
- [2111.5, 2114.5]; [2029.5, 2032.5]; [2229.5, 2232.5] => -92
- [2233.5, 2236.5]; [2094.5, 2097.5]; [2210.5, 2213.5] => -262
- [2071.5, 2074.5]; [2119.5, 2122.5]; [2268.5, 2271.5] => -73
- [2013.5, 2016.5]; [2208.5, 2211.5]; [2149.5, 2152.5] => -38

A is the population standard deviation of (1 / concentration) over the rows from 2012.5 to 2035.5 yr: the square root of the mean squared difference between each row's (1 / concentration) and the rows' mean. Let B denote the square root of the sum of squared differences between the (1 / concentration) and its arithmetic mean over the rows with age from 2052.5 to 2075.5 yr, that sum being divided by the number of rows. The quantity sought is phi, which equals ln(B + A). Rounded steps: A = 0.0045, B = 0.0045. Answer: -4.7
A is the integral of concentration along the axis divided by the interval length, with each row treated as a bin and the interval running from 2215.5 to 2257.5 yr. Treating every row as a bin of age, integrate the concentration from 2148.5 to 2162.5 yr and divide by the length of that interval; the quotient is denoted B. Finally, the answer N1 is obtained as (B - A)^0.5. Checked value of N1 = 0.8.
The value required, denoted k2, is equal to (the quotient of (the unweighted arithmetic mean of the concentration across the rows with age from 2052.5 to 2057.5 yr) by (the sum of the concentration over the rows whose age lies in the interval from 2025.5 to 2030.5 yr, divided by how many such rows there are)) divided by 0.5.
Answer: 1.78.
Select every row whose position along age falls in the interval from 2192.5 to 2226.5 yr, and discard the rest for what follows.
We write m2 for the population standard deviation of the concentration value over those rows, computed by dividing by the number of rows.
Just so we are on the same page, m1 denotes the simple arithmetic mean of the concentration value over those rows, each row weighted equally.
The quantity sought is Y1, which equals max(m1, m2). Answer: 5.3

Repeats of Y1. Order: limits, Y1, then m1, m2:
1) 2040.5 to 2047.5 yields 9.9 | 9.9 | 0.27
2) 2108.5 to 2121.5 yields 7.5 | 7.5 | 0.24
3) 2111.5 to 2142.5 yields 7.3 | 7.3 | 0.50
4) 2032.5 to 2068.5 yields 9.1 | 9.1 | 0.84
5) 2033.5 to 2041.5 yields 10.1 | 10.1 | 0.32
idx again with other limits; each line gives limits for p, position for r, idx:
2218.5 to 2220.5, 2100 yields 0.82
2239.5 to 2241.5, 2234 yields 0.50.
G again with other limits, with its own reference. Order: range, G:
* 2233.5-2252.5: 2236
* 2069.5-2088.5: 2080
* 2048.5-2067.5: 2057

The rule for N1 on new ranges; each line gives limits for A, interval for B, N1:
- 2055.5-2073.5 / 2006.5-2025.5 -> 1.3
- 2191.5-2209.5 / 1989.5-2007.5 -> 2.2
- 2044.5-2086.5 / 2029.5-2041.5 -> 1.3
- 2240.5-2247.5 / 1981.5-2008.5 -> 2.1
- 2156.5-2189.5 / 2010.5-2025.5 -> 1.9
